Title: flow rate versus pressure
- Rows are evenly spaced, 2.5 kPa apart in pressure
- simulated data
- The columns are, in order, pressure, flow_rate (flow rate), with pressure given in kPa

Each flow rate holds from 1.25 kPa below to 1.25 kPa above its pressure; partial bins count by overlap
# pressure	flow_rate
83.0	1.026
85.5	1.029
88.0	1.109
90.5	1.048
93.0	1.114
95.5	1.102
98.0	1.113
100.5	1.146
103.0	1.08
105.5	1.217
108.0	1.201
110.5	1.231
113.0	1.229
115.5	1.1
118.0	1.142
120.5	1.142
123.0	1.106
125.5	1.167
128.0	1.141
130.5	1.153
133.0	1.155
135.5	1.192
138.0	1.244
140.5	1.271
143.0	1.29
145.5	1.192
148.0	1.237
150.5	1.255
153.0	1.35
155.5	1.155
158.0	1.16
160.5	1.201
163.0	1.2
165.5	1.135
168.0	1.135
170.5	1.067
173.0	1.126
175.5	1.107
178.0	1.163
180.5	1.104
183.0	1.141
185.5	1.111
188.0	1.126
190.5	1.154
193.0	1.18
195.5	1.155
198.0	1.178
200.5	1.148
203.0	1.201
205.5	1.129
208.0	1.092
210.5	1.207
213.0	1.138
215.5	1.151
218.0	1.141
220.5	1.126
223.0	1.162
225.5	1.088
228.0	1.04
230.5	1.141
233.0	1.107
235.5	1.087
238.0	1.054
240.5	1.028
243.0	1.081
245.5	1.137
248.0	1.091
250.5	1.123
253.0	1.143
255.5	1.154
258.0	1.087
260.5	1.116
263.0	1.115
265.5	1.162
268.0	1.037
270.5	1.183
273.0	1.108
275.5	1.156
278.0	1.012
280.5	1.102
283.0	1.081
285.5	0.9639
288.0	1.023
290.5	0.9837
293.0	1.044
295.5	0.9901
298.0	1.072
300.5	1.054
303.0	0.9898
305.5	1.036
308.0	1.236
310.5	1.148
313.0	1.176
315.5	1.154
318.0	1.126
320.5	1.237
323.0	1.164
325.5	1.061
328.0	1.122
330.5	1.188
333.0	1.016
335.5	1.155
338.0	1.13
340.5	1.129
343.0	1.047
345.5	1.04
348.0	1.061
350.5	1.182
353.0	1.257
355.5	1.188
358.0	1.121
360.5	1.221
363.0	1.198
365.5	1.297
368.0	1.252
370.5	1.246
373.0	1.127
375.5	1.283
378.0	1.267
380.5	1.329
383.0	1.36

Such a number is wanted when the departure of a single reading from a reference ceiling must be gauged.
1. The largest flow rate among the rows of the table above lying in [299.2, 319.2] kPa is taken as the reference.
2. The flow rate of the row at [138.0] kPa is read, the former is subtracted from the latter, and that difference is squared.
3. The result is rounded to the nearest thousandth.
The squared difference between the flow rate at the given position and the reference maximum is 0.000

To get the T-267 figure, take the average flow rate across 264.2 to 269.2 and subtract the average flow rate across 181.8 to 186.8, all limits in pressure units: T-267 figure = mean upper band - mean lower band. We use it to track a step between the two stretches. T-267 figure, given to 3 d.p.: -0.026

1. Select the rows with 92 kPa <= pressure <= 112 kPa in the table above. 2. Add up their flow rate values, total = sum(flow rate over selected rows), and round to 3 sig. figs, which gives 9.20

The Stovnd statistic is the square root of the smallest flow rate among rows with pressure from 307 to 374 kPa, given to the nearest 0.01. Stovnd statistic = 1.01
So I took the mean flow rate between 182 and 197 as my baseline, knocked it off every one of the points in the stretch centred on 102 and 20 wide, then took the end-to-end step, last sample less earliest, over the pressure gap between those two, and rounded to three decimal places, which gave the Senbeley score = 0.007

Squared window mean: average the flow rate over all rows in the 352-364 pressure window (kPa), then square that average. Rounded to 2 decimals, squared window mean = 1.43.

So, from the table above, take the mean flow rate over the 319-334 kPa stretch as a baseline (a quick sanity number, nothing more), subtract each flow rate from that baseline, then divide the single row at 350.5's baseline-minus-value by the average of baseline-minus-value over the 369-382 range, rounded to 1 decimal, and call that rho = 0.4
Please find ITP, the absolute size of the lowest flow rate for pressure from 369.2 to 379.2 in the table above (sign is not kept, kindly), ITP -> 1.13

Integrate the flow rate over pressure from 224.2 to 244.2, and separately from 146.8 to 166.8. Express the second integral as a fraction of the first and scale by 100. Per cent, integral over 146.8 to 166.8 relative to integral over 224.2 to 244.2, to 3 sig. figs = 112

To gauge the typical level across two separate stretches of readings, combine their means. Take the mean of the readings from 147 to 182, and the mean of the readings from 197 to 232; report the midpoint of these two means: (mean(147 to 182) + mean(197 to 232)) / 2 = 1.15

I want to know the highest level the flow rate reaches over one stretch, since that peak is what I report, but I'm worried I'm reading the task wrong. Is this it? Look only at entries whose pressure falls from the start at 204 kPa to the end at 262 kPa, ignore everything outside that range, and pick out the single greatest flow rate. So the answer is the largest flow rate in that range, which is 1.207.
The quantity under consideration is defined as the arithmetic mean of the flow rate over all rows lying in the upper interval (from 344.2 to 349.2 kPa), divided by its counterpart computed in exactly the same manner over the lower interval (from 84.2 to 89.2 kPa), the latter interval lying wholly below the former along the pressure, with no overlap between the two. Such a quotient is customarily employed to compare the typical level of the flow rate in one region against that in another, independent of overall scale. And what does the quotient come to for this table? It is 0.98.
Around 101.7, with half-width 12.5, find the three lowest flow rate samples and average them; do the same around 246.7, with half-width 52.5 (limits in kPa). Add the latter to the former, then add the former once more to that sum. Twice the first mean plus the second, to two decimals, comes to 3.13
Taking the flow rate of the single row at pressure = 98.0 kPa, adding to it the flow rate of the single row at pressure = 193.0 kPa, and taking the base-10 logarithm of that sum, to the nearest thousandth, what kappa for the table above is 0.360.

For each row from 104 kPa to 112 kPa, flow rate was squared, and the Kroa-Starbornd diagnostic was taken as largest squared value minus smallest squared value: 0.07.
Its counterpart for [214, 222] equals 0.06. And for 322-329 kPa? 0.23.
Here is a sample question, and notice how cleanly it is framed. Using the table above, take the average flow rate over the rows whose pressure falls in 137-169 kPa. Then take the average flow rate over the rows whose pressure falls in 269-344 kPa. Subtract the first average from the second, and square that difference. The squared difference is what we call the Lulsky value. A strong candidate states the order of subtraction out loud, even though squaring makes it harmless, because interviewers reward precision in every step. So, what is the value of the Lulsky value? 0.015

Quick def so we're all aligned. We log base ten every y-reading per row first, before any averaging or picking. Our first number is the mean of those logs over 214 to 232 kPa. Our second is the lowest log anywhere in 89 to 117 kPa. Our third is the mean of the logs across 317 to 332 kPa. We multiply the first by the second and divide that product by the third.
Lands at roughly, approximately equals 0.02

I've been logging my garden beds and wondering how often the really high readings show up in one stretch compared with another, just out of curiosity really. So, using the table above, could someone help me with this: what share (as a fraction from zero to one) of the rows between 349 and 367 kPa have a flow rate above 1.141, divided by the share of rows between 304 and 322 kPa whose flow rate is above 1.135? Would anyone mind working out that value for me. 1.2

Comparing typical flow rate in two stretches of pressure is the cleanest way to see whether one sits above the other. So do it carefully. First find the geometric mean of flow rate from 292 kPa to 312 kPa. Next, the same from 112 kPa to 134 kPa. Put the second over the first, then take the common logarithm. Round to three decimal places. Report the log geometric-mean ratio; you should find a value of 0.031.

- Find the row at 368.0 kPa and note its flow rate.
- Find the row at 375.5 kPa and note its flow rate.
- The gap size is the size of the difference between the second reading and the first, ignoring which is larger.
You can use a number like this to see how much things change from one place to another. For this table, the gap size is 0.031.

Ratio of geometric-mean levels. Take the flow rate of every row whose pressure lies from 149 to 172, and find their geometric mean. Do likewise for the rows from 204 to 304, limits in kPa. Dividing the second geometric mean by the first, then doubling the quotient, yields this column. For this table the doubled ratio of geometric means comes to 1.85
